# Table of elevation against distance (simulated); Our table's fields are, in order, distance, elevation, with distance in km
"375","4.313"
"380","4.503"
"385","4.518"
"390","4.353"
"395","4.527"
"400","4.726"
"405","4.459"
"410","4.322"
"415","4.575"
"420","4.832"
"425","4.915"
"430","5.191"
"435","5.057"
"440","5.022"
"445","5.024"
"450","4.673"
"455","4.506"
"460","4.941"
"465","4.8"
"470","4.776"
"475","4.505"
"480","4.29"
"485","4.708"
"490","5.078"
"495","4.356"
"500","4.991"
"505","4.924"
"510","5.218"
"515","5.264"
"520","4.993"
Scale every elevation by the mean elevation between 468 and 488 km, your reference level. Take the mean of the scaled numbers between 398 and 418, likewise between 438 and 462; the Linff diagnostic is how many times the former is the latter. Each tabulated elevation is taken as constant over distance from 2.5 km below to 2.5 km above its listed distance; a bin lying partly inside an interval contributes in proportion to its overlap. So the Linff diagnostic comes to 0.94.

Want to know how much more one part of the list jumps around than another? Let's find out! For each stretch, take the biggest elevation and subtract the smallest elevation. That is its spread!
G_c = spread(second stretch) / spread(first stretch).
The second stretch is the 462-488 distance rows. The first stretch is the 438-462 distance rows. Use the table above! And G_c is 1.0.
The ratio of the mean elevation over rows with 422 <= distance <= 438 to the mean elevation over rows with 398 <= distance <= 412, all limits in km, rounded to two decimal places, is 1.12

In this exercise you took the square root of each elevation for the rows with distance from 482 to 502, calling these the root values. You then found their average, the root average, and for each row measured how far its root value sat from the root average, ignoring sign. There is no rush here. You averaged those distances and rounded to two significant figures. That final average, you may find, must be 0.058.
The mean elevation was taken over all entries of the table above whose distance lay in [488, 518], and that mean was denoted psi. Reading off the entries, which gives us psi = 4.97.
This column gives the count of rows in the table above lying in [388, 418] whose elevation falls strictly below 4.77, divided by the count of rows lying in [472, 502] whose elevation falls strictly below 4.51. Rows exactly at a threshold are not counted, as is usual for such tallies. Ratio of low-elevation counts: 2.0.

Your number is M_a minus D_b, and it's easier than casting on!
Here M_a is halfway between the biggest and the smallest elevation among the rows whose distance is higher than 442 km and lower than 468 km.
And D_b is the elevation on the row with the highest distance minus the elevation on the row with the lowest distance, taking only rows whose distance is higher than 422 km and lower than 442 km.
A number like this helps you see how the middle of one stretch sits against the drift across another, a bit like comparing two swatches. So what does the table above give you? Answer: 4.66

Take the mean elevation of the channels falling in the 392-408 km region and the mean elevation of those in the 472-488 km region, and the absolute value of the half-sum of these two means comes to 4.5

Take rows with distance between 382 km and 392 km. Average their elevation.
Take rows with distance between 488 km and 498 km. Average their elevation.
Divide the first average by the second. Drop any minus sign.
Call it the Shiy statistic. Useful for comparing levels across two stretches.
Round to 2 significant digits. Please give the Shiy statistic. 0.94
